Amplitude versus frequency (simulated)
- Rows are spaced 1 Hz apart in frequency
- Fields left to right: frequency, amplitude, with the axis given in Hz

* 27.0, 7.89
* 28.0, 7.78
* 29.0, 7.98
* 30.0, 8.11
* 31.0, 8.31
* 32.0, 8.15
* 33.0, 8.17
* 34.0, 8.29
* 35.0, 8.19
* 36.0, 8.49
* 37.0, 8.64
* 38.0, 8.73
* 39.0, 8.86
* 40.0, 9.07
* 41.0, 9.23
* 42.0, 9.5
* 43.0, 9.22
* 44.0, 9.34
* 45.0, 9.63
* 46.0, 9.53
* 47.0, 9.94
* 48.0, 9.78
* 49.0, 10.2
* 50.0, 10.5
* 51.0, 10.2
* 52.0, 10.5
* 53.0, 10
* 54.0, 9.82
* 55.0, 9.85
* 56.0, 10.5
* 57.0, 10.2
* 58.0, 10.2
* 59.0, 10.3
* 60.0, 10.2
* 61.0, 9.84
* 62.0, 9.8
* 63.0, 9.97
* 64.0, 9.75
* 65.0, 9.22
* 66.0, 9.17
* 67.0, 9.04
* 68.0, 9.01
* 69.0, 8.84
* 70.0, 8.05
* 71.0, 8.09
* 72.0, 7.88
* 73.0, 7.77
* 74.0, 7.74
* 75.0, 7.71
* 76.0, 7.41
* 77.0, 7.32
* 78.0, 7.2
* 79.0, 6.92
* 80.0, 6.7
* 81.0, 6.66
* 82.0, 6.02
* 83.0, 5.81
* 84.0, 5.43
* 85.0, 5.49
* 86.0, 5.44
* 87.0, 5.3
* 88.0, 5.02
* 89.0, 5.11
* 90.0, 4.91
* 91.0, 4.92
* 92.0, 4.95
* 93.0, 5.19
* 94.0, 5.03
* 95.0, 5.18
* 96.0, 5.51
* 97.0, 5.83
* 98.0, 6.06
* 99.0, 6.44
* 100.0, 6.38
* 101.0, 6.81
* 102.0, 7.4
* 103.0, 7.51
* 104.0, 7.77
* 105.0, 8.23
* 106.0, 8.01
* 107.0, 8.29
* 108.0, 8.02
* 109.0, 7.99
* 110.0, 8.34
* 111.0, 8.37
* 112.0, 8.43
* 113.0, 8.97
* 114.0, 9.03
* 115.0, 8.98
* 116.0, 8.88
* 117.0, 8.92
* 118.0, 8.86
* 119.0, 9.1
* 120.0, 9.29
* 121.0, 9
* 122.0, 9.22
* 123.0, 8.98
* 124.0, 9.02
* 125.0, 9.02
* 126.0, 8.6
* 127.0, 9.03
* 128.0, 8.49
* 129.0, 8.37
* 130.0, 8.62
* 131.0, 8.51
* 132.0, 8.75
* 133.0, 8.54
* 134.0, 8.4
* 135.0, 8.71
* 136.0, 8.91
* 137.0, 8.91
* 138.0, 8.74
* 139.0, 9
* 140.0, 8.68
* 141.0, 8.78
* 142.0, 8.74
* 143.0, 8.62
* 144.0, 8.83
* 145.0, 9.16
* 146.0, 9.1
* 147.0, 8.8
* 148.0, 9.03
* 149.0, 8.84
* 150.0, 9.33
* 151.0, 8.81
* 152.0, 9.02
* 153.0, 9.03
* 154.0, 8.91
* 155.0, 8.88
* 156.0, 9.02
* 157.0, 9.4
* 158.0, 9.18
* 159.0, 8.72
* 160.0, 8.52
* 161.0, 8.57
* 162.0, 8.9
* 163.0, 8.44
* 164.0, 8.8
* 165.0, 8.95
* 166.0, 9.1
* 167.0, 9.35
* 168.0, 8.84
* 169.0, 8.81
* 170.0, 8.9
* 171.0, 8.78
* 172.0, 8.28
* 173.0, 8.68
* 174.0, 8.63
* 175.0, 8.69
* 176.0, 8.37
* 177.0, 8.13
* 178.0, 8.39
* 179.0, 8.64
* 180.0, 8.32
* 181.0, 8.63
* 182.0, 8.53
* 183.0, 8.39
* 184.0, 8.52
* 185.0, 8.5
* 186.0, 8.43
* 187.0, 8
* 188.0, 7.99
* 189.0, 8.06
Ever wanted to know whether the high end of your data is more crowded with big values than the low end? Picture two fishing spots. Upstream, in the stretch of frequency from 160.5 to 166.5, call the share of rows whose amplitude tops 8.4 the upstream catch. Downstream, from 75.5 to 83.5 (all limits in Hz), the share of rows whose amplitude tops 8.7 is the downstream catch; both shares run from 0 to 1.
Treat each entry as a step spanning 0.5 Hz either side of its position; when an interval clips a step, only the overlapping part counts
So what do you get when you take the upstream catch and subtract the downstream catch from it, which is 1.0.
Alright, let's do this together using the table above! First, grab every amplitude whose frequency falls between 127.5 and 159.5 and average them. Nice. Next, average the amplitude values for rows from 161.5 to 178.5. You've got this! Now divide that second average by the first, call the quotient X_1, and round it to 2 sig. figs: 0.99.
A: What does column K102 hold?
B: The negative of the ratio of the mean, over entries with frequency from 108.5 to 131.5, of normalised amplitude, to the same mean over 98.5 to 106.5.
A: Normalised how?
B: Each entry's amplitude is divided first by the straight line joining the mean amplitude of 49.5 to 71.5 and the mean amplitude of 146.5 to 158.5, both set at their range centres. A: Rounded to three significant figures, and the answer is -1.22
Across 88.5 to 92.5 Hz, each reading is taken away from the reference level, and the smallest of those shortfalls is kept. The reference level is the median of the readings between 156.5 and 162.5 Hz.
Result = 3.7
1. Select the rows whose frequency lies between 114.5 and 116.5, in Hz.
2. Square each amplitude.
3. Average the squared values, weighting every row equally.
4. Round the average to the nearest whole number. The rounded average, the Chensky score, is 80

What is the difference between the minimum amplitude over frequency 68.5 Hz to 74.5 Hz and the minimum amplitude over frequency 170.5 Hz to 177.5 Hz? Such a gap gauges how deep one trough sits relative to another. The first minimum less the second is -0.4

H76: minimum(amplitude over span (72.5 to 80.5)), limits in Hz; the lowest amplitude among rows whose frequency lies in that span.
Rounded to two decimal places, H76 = 6.70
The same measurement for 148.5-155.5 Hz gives 8.81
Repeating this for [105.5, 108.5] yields 8.01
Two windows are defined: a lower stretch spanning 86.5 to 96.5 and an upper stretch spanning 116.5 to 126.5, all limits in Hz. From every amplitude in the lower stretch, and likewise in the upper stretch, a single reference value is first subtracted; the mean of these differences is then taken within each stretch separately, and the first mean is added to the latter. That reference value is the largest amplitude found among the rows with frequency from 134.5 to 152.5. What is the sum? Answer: -4.55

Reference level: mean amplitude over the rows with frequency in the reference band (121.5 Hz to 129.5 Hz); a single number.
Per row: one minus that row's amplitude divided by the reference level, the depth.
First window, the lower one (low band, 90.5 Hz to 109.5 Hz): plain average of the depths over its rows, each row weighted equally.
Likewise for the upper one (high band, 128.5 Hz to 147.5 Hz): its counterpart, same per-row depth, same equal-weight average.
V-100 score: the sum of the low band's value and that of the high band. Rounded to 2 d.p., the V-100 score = 0.26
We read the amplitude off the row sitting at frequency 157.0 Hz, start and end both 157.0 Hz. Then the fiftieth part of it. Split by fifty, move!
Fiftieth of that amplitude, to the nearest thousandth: 0.188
